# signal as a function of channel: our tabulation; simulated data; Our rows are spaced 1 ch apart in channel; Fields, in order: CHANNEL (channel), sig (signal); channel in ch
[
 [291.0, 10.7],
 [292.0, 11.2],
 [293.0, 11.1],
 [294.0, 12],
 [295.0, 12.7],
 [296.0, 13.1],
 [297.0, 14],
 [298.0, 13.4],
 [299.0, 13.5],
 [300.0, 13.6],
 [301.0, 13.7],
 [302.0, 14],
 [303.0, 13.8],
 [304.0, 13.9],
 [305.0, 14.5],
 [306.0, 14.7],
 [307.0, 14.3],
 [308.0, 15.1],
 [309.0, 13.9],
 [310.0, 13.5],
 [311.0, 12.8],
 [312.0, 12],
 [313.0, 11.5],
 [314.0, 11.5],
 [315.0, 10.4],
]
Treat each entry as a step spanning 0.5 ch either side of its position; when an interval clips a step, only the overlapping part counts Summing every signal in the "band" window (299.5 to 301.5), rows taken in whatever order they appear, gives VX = 27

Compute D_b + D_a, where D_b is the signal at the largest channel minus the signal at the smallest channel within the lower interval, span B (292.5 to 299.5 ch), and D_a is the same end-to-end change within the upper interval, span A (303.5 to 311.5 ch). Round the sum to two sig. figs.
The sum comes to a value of 1.3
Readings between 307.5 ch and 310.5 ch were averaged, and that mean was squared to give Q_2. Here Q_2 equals 201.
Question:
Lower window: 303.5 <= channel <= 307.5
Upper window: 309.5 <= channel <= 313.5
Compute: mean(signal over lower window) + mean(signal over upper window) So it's 26.8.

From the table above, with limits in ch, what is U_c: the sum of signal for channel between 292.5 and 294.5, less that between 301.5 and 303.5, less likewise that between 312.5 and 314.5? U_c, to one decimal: -27.7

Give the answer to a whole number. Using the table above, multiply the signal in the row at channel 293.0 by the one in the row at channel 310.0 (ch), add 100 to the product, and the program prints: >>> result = 250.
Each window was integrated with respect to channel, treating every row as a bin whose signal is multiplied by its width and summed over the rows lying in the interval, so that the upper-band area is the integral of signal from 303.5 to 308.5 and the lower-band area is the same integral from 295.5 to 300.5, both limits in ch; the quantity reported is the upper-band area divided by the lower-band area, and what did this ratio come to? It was 1.07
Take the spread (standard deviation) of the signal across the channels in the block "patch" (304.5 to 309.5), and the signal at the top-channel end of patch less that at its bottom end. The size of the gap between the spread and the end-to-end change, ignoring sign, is 1.0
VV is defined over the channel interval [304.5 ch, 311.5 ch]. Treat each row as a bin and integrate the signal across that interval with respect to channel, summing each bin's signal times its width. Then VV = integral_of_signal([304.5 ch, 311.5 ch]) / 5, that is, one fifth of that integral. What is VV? 20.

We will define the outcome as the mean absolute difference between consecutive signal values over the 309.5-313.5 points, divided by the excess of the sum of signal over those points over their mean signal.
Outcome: 0.018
